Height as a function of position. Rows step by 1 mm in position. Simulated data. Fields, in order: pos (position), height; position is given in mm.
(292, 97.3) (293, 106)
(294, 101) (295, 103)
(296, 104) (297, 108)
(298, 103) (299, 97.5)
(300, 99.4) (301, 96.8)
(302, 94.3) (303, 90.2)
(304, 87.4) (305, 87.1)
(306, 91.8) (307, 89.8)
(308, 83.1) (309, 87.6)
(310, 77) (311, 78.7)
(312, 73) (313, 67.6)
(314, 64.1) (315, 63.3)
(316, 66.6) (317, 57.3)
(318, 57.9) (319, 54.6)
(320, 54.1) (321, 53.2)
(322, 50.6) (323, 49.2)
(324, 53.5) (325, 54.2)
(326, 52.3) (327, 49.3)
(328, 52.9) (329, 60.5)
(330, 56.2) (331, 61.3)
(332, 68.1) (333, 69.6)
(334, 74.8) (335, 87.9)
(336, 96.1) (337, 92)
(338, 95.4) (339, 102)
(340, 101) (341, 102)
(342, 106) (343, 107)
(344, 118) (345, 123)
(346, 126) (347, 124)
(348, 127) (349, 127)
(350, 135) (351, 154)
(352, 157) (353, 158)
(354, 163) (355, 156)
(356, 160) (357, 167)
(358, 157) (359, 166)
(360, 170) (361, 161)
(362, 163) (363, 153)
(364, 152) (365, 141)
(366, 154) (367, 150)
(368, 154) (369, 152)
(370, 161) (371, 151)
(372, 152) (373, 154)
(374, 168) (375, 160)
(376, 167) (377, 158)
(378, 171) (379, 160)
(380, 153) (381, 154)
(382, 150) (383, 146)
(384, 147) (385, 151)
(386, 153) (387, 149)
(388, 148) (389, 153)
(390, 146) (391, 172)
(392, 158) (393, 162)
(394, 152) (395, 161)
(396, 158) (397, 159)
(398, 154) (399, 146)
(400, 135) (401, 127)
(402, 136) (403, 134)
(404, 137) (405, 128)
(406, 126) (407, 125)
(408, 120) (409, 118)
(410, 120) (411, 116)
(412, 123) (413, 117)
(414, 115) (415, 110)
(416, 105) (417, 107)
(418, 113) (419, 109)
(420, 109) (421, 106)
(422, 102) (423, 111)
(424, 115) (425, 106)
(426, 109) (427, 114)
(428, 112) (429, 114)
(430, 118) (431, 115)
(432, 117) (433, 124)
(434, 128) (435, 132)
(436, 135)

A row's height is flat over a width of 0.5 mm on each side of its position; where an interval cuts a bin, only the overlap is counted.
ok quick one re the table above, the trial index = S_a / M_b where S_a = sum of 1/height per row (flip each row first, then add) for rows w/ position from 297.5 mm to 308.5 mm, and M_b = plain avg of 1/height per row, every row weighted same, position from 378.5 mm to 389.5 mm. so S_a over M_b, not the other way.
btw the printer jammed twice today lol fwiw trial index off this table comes 18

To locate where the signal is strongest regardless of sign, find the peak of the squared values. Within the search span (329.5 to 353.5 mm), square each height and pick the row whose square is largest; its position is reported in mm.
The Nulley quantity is 353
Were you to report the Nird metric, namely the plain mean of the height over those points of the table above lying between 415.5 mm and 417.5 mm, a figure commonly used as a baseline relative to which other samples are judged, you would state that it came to 106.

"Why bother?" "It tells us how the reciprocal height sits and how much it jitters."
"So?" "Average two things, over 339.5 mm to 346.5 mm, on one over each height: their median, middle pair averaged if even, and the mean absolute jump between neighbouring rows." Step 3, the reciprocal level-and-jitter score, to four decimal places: 0.0048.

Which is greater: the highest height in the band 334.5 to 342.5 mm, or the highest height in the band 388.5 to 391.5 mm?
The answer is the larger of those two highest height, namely 172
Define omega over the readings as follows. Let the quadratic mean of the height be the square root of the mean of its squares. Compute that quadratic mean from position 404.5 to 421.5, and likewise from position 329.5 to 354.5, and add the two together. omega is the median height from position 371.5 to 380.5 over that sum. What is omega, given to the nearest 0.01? 0.70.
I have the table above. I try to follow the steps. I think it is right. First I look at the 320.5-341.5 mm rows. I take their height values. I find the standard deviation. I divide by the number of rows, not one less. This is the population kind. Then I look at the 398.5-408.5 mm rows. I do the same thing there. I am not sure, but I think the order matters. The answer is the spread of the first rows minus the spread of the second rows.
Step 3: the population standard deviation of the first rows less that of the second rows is 13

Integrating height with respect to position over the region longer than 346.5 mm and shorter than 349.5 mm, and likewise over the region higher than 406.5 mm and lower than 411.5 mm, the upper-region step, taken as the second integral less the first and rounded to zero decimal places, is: 221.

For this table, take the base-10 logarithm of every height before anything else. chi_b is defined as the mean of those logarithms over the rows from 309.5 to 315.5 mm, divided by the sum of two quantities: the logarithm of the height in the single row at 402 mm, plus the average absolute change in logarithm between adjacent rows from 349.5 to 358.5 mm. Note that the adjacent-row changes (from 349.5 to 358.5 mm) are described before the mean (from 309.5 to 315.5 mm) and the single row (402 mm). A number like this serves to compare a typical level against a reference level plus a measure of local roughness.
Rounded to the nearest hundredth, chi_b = 0.86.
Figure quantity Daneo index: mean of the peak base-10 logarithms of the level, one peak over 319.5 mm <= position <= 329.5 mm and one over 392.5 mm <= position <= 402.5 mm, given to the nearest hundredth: 2.00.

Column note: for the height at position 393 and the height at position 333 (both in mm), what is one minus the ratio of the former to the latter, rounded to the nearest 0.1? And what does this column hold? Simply -1.3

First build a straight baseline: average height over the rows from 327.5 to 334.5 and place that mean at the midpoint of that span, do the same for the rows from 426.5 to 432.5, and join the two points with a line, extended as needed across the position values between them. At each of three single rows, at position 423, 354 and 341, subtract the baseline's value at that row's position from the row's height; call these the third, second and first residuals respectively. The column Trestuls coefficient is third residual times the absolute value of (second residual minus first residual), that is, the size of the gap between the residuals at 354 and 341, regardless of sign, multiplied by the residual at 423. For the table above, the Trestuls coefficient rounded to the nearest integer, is -32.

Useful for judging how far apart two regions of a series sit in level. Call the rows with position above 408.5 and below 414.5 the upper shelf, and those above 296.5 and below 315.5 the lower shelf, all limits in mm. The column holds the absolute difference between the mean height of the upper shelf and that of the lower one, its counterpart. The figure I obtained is 32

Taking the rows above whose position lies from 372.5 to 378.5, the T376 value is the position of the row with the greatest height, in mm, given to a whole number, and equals 378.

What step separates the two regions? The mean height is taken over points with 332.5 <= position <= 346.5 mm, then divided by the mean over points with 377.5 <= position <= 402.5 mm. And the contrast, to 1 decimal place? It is 0.7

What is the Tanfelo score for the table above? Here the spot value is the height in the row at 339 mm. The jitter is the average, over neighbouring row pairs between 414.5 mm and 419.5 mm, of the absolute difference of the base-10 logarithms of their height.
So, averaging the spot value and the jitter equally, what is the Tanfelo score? 51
